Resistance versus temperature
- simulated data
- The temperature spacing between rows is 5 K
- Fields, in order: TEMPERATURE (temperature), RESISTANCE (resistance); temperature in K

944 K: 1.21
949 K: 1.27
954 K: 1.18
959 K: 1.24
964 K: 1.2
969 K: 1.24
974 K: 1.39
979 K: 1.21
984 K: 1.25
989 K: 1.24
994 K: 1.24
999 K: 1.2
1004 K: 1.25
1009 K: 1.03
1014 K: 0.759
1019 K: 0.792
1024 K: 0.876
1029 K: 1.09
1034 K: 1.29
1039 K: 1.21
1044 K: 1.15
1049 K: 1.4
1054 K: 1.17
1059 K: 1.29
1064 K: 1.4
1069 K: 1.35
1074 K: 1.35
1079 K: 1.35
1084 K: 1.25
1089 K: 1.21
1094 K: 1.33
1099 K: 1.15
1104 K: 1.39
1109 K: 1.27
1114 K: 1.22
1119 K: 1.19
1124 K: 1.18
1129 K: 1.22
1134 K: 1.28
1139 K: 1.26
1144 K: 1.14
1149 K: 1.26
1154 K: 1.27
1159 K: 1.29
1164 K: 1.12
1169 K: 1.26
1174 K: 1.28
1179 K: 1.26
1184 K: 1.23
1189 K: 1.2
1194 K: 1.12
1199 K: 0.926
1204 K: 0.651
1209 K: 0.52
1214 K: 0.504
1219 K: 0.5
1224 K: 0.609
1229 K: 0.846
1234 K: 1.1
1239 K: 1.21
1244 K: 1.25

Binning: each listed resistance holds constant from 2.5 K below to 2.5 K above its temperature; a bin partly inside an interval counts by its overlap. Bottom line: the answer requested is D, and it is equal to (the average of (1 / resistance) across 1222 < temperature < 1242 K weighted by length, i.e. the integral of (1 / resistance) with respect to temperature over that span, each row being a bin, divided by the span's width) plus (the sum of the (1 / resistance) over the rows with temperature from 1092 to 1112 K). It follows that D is 4.2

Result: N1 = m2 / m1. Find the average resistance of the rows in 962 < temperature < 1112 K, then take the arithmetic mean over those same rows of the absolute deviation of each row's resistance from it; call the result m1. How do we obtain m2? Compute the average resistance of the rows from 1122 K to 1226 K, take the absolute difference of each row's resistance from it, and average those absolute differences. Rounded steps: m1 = 0.113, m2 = 0.247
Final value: 2.19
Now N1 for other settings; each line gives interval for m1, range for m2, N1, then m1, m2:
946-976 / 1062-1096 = 1.01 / 0.051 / 0.051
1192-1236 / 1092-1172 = 0.26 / 0.218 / 0.057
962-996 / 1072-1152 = 1.48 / 0.039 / 0.058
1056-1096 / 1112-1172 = 0.92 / 0.050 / 0.046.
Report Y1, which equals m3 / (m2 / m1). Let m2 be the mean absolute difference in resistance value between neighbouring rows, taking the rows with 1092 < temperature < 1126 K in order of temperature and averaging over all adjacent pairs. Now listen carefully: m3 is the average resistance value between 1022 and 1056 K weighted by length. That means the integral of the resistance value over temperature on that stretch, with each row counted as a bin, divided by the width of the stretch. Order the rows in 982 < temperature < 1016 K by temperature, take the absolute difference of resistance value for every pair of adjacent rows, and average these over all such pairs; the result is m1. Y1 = 1.1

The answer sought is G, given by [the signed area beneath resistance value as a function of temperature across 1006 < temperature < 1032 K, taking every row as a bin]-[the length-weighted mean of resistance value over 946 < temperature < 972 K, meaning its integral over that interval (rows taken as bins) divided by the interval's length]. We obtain 22.8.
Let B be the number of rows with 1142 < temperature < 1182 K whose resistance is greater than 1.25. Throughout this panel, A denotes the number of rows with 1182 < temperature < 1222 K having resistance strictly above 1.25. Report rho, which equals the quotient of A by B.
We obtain 0.00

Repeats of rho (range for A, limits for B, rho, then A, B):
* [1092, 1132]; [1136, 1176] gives 0.50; 3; 6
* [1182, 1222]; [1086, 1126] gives 0.00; 0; 3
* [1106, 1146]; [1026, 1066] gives 0.75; 3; 4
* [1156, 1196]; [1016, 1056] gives 2.00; 4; 2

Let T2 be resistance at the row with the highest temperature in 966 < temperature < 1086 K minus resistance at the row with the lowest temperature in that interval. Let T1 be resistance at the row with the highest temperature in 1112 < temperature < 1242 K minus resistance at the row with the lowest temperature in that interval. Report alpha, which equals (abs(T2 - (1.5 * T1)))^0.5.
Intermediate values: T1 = -0.01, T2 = 0.01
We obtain 0.16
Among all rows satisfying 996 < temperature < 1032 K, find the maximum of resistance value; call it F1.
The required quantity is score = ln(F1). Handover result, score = 0.22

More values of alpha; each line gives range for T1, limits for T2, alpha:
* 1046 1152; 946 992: 0.42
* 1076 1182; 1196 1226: 0.43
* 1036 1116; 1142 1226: 0.74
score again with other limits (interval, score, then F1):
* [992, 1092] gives 0.34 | 1.4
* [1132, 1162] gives 0.25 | 1.29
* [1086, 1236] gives 0.33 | 1.39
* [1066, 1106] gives 0.33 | 1.39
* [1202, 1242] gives 0.19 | 1.21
